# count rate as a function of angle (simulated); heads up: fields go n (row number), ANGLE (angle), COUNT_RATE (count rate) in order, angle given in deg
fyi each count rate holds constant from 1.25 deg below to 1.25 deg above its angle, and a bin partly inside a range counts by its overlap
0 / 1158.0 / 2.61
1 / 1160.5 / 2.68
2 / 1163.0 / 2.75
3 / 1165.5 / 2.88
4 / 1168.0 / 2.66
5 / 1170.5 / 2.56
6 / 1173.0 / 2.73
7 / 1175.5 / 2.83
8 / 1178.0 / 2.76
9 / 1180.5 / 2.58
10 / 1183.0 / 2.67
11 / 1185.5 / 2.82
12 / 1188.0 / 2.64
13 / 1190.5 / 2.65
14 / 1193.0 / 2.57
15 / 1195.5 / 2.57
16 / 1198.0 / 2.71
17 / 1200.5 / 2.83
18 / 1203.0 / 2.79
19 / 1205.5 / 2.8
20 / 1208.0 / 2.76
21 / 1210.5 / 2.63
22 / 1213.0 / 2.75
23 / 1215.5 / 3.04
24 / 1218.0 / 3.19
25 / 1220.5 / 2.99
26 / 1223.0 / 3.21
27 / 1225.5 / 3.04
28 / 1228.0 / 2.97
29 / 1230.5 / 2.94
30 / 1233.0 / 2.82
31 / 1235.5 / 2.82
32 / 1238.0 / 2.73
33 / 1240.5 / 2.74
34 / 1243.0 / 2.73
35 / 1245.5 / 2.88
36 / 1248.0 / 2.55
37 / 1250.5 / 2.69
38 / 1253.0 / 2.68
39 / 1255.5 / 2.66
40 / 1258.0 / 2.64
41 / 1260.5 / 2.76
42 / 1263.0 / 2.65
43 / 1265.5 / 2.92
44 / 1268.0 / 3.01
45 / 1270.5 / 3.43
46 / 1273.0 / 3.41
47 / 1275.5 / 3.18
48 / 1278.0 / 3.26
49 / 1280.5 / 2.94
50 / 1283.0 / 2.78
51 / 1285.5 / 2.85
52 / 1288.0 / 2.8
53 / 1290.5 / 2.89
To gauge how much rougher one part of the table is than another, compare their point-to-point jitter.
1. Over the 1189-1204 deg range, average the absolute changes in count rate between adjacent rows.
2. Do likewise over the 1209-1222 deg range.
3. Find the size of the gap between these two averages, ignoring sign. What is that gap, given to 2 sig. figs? 0.11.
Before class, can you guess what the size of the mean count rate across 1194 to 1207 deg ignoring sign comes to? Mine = 2.74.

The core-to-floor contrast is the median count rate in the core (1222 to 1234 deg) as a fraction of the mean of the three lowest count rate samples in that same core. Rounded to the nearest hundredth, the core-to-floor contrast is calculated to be 1.02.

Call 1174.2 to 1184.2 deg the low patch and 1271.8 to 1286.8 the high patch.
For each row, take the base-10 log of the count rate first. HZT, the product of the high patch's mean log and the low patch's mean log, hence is 0.210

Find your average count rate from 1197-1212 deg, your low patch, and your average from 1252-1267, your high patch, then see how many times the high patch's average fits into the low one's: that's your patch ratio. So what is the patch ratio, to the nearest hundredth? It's 1.01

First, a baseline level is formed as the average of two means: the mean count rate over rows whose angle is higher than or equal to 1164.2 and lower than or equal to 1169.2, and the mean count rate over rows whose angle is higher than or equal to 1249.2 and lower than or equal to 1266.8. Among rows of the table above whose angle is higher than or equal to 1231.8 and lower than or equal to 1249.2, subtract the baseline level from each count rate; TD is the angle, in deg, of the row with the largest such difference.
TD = 1245.5 deg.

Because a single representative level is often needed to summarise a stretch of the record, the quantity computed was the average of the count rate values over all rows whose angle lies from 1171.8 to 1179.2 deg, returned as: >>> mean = 2.77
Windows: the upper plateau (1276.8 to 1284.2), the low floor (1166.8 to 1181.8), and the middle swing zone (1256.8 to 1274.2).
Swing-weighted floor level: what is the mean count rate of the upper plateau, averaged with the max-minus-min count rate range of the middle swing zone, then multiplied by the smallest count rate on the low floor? 4.84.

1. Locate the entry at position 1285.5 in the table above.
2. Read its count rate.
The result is 2.85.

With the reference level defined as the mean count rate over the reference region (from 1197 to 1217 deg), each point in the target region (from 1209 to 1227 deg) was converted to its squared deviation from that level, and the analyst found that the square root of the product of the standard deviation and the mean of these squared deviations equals 0.07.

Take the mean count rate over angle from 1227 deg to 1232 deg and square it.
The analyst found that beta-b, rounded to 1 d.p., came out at 8.7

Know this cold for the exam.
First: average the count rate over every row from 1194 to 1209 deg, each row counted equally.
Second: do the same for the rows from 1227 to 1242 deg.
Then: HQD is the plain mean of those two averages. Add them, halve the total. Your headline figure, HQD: 2.79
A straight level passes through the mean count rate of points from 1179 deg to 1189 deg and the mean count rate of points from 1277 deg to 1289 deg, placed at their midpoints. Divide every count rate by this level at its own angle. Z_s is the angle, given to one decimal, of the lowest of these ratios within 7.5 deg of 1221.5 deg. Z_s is 1228.0 deg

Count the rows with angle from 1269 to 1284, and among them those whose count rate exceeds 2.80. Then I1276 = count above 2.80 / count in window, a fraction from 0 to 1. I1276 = 0.83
